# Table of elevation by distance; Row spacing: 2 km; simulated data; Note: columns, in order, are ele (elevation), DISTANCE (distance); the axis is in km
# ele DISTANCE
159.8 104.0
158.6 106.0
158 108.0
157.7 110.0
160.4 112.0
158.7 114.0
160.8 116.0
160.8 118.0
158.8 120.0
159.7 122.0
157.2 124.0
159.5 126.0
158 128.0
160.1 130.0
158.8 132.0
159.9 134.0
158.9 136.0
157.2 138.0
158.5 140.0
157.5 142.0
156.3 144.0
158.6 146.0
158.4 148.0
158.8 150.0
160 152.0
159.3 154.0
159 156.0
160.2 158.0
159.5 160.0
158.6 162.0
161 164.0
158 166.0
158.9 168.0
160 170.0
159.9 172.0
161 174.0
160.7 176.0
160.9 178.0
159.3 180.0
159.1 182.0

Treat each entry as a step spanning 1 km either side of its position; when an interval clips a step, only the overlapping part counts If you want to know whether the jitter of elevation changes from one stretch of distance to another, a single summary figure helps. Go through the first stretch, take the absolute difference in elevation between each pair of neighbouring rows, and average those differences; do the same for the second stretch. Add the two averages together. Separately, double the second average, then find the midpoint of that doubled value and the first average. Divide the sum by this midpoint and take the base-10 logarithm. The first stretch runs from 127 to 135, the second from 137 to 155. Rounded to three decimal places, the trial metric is 0.152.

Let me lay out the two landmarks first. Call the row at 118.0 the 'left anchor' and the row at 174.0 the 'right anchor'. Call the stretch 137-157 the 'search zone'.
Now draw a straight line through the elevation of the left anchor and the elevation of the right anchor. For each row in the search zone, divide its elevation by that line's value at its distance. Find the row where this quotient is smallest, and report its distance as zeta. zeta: 144.0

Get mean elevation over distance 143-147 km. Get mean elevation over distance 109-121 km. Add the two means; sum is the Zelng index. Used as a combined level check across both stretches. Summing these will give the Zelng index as 317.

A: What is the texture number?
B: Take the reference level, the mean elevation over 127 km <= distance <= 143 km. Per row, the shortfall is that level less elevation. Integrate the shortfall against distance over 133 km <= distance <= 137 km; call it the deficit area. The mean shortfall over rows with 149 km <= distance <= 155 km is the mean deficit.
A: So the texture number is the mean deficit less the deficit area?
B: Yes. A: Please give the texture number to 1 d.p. 2.4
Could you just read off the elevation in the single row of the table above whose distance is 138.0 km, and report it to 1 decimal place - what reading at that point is 157.2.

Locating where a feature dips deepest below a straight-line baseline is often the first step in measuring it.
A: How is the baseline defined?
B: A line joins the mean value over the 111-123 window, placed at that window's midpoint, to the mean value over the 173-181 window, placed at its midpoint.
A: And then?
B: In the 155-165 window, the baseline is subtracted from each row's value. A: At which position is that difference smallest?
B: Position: 162.0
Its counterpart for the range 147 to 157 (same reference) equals 148.0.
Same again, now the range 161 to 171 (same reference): 166.0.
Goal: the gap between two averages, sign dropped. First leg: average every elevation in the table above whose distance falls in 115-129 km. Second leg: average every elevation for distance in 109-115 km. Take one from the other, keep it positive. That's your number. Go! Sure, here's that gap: 0.32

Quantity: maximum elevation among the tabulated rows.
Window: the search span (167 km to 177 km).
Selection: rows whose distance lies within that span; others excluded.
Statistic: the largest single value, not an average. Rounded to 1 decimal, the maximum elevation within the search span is 161.0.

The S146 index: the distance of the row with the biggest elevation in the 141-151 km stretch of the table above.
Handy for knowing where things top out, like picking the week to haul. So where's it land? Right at 150.0 km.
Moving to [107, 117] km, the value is 116.0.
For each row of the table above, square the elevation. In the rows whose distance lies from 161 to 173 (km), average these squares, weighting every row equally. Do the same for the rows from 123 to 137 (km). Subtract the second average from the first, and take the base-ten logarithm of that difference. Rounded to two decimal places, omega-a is 2.19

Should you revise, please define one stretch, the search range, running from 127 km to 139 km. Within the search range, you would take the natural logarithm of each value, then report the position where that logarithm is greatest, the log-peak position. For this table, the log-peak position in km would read 130.0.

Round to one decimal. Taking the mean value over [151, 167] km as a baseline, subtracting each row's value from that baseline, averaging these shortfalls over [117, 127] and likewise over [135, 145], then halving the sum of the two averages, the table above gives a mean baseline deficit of 1.0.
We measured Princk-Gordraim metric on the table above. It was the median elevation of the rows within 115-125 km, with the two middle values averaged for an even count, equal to 160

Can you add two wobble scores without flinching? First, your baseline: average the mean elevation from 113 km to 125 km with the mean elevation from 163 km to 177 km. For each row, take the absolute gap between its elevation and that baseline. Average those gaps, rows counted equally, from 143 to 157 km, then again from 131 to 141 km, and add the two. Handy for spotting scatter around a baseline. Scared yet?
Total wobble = 2.2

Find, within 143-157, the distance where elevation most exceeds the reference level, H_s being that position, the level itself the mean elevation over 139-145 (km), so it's 152.0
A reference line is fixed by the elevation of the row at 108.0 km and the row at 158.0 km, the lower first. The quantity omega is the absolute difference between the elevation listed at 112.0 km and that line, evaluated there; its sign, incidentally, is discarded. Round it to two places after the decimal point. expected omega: 2.22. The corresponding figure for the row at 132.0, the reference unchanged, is 0.26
